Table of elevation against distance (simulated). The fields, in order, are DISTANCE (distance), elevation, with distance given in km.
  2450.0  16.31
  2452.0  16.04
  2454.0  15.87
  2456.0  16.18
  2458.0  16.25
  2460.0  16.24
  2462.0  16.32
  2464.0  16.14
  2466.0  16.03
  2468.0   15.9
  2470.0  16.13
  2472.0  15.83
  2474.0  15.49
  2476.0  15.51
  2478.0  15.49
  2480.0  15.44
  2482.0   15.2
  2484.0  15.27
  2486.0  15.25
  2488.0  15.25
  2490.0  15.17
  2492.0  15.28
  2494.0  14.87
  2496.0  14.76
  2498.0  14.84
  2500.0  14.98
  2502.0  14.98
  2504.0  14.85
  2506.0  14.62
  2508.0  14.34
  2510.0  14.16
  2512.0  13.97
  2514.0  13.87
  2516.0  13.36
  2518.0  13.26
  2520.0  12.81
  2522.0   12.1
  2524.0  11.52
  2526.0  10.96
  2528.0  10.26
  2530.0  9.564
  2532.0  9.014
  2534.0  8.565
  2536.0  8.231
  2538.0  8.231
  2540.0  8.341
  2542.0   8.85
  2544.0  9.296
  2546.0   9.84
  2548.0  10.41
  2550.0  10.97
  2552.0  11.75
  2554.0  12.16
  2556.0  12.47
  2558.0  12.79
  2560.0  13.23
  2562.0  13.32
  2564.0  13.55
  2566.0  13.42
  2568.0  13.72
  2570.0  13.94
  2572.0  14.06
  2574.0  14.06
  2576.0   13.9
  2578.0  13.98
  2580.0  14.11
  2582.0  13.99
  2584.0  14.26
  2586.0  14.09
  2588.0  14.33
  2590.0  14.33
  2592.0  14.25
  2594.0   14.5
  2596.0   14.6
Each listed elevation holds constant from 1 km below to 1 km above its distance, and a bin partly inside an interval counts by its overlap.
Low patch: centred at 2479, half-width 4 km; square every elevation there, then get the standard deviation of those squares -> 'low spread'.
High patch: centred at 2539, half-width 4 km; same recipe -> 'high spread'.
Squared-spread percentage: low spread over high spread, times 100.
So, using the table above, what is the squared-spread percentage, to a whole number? 87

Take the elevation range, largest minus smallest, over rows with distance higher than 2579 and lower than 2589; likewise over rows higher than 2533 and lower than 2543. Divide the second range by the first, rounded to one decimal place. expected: 1.8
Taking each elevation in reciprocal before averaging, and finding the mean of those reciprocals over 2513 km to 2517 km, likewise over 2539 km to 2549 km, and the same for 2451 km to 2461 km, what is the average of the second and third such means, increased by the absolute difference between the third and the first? 0.10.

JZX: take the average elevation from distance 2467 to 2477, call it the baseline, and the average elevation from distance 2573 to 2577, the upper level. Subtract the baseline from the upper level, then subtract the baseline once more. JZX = -17.6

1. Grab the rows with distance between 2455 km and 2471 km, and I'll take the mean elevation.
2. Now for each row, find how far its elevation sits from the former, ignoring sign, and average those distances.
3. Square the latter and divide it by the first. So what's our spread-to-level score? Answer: 0.00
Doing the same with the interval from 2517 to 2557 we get 0.19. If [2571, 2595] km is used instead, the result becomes 0.00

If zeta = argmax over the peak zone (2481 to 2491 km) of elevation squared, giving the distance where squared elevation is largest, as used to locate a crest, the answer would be 2484.0 km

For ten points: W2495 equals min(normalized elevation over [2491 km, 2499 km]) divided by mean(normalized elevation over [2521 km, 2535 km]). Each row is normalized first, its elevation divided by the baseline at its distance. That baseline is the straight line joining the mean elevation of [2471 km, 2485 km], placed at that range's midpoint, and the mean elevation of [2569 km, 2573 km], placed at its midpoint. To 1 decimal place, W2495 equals 1.4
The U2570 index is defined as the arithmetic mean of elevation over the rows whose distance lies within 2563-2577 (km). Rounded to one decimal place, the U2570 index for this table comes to 13.8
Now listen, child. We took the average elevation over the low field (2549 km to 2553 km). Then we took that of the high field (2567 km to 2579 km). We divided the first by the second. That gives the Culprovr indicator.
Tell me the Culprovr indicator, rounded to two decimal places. 0.81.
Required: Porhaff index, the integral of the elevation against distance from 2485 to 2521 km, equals 521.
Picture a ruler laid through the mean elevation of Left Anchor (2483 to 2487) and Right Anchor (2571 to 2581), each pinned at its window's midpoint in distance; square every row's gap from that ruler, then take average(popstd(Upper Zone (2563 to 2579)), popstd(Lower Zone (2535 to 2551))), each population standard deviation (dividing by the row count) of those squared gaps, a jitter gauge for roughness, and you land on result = 5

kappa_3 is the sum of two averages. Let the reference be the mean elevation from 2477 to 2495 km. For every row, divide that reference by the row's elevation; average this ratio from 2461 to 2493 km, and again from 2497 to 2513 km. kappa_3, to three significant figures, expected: 2.02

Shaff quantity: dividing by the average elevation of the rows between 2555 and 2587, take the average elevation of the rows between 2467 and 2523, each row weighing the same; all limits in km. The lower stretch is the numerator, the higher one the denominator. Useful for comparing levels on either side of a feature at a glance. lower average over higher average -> 1.08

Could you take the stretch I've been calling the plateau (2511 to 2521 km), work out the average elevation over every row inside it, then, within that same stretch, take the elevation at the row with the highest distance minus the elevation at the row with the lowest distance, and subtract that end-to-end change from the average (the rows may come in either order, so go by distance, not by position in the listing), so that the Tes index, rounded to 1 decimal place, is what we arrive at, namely 14.6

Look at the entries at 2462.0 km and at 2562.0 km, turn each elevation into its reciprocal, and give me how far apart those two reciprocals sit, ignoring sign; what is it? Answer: 0.014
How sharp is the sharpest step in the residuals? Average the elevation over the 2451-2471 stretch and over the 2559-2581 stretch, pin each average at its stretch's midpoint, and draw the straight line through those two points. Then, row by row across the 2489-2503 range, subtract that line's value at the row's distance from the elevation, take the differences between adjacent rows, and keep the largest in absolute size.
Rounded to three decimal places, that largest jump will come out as 0.367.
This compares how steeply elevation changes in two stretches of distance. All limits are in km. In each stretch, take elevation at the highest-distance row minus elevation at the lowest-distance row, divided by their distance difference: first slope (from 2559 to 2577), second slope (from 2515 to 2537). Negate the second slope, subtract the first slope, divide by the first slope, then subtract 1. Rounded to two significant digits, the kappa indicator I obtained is 4.1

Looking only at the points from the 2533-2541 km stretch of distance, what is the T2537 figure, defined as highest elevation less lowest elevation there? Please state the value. 0.33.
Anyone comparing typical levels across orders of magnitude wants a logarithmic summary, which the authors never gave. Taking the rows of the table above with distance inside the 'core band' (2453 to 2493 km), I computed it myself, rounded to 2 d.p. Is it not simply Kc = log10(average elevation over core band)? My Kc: 1.20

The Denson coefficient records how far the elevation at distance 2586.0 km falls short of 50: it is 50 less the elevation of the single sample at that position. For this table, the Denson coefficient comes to 35.9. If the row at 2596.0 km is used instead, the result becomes 35.4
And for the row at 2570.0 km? 36.1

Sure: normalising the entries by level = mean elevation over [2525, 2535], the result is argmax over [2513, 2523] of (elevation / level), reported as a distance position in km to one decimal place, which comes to 2514.0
